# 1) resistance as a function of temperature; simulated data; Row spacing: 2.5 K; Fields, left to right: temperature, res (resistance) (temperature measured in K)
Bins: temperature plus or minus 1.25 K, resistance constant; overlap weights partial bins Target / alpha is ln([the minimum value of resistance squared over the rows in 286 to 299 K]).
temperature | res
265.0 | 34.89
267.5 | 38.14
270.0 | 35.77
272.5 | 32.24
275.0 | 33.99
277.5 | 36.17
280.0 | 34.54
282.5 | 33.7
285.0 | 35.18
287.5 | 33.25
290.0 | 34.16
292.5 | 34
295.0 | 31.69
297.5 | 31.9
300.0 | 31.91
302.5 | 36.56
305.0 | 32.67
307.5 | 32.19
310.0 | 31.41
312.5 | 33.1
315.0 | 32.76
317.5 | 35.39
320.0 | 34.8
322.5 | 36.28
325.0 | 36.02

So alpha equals 6.91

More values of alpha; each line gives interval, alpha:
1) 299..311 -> 6.89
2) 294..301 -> 6.91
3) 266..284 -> 6.95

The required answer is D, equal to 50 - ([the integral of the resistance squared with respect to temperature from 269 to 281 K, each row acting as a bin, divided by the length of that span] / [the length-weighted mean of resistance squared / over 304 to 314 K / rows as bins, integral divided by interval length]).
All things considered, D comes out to 48.9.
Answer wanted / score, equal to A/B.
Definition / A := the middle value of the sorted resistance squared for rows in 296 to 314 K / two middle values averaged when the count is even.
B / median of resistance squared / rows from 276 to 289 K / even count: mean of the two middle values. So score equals 0.87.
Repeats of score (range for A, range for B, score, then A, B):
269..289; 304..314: 1.12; 1174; 1052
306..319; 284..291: 0.92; 1073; 1167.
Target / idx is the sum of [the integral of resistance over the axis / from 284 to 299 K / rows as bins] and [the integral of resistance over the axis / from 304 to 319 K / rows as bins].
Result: 994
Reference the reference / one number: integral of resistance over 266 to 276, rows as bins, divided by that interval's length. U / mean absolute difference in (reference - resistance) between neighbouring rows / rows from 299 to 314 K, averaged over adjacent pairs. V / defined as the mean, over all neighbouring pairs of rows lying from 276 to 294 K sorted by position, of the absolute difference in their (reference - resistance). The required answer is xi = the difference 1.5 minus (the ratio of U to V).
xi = -0.5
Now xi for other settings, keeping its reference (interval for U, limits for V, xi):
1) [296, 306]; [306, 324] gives -0.8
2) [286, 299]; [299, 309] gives 1.2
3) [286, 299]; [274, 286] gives 0.9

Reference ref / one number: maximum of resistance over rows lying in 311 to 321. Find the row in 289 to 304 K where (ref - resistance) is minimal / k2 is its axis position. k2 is 302.5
